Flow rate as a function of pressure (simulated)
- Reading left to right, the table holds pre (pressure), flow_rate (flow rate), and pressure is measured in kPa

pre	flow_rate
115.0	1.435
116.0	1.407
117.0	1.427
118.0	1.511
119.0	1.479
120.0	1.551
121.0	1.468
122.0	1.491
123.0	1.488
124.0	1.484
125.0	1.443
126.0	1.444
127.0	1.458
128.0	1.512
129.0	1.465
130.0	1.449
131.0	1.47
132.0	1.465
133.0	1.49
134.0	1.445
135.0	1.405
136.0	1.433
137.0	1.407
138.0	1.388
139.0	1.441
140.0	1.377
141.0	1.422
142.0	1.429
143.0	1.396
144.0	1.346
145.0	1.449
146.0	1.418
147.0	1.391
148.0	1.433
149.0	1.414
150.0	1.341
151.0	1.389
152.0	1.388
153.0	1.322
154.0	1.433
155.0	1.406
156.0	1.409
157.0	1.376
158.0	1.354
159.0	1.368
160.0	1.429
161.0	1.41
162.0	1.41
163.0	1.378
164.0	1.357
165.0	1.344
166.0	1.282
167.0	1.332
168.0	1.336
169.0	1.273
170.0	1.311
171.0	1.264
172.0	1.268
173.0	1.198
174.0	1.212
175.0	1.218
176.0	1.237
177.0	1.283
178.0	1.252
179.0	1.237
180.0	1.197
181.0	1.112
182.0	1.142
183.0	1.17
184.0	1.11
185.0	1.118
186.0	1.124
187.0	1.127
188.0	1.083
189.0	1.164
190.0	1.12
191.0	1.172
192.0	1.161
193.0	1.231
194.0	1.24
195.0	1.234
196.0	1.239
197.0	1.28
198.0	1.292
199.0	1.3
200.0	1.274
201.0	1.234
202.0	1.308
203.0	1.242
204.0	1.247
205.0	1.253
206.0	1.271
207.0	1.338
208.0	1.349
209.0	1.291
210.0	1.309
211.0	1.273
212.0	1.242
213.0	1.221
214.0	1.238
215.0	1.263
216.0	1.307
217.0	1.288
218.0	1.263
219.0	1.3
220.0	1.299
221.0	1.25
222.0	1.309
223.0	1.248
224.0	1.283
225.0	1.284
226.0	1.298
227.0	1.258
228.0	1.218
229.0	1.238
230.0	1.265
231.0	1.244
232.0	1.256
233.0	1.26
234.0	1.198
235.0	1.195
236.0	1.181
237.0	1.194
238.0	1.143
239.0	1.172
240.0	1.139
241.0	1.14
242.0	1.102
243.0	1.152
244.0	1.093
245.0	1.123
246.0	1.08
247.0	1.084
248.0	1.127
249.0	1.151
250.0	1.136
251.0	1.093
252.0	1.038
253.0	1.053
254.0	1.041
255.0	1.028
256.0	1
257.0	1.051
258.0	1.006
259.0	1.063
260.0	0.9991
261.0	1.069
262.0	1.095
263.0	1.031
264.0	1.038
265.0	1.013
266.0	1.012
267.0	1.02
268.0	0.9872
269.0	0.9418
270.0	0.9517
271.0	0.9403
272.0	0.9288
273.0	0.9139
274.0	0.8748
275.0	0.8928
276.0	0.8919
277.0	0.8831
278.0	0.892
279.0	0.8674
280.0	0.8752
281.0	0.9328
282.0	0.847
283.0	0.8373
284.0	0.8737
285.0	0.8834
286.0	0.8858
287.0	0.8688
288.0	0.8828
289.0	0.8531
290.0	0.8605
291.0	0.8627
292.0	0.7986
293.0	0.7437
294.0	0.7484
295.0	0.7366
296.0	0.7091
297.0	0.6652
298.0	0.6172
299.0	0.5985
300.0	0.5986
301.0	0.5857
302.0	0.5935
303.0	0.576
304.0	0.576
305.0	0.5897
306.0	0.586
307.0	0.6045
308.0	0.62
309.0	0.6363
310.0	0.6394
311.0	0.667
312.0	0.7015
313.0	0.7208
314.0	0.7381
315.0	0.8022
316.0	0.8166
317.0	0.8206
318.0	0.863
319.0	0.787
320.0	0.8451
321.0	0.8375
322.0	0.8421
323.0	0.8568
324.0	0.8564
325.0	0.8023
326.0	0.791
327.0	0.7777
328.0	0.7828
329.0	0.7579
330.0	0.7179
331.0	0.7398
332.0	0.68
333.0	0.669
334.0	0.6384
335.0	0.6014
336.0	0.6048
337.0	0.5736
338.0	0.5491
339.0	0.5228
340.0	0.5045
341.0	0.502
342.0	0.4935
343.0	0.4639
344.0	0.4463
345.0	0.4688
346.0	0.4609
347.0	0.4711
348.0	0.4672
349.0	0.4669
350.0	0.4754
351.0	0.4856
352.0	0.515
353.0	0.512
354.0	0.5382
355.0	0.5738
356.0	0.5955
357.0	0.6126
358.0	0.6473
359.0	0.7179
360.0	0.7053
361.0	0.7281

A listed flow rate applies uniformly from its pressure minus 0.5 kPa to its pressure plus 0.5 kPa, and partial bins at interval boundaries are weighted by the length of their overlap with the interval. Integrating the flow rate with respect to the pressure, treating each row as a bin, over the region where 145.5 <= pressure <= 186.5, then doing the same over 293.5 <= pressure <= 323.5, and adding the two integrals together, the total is 74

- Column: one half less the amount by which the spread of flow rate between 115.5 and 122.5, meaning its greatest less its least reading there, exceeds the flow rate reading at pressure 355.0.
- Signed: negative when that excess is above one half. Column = 0.93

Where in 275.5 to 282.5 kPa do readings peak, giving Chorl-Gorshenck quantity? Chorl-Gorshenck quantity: 281.0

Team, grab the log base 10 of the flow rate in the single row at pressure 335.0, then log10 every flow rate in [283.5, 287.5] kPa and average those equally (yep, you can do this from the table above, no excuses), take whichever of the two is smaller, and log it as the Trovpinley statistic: -0.22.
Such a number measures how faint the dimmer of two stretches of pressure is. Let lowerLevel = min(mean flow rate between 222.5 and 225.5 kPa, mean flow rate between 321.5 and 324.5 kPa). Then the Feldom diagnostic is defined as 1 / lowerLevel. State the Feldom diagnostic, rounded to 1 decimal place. 1.2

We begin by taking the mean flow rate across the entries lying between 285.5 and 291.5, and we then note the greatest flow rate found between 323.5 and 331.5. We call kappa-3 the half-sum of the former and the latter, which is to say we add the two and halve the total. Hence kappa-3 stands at 0.86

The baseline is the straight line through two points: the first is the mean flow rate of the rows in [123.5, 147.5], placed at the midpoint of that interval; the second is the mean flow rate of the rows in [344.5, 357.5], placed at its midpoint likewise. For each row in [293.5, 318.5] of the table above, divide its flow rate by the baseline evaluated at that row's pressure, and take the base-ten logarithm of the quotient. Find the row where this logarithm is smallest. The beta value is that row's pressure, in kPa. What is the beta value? 303.0 kPa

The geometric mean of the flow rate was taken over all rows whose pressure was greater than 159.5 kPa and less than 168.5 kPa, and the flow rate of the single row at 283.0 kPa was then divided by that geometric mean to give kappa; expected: 0.61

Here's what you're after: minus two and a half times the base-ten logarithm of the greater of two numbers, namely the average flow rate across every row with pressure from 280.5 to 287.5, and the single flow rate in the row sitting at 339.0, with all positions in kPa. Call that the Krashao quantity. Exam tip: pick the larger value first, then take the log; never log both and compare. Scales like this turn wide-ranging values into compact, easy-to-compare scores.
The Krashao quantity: 0.14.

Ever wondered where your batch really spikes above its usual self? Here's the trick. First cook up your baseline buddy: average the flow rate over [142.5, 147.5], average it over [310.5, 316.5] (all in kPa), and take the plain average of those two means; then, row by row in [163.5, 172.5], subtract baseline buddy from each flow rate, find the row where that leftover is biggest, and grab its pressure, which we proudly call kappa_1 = 164.0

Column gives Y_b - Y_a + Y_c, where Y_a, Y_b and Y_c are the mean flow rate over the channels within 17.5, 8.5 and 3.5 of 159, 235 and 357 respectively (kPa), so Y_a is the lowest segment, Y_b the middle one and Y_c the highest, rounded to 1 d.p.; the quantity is 0.5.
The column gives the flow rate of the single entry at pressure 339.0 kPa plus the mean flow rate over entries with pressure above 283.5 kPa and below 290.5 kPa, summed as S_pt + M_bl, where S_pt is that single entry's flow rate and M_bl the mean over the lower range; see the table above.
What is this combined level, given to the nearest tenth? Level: 1.4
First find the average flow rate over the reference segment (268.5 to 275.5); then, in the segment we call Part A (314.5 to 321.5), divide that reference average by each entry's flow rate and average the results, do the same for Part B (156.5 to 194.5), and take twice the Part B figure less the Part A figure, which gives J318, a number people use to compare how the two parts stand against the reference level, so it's 0.37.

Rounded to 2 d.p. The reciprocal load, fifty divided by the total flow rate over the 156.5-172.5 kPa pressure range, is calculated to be 2.33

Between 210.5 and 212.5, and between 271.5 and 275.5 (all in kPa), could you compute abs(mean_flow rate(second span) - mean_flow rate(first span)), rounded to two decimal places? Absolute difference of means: 0.35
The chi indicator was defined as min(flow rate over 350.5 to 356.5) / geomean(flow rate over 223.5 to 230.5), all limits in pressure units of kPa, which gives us 0.38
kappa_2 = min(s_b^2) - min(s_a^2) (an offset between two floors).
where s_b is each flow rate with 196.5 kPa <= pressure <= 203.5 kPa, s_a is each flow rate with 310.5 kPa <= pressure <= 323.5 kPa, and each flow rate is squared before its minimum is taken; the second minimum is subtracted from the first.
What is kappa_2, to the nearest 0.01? 1.08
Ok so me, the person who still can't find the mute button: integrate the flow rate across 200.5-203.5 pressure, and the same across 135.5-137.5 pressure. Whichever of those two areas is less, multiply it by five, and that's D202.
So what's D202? 14.2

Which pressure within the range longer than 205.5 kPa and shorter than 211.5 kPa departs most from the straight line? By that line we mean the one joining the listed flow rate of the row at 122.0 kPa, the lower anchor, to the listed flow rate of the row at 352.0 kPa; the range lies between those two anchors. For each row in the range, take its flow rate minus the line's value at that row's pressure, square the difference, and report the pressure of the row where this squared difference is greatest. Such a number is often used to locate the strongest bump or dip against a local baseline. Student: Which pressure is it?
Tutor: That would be 208.0 kPa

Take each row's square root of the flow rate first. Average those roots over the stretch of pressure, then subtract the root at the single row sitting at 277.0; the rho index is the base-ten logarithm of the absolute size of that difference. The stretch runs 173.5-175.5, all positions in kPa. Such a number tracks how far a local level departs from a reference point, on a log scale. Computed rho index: -0.79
